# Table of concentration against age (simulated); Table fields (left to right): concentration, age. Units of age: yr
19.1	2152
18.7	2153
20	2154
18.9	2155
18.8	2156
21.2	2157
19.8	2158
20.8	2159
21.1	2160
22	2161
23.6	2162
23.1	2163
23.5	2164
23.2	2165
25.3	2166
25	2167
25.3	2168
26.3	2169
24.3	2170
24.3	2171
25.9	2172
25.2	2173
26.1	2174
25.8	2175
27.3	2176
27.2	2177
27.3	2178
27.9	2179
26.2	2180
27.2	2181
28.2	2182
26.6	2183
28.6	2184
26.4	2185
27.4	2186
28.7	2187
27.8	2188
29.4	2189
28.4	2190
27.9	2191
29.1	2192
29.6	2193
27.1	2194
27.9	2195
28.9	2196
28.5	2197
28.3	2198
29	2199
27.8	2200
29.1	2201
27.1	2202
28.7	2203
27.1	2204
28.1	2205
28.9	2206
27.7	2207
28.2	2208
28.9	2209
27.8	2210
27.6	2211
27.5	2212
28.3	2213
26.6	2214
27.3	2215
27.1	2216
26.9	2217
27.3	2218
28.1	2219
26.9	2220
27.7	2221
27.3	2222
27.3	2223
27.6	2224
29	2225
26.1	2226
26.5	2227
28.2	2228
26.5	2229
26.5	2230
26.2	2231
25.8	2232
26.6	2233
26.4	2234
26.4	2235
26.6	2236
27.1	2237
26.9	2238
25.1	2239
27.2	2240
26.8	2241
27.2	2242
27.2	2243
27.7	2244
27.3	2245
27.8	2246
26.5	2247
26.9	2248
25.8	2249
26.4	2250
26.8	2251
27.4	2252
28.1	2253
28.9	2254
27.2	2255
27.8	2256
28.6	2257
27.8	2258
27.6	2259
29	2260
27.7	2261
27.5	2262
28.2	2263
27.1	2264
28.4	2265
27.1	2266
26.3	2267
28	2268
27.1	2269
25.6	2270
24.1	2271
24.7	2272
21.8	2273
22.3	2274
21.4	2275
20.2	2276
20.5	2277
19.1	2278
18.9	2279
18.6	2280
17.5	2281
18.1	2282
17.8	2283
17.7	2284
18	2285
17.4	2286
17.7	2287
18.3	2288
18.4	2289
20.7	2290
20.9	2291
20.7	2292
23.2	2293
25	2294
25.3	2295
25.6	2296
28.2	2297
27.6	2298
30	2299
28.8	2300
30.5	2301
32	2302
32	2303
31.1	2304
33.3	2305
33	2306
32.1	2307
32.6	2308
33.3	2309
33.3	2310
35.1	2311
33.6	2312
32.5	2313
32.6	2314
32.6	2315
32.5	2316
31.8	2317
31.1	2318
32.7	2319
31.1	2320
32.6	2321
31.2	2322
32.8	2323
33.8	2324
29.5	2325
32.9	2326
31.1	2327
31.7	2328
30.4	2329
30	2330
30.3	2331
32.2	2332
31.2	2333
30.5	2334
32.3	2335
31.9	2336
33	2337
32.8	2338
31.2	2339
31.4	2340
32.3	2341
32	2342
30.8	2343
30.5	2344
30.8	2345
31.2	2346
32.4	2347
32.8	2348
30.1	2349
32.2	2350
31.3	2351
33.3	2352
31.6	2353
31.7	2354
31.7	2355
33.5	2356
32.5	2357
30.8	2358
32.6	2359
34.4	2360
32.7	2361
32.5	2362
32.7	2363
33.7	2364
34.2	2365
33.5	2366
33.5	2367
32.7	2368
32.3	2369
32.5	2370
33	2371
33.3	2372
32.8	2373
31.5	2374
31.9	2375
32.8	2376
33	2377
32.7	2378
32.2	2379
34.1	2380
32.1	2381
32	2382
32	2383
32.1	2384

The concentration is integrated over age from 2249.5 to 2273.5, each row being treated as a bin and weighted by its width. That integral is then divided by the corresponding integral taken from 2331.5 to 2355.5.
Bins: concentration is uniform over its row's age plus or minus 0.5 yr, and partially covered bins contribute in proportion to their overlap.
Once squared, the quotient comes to 0.73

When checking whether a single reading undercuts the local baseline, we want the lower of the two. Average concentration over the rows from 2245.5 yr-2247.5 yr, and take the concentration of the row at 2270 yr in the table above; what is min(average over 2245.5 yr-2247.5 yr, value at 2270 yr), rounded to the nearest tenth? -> 25.6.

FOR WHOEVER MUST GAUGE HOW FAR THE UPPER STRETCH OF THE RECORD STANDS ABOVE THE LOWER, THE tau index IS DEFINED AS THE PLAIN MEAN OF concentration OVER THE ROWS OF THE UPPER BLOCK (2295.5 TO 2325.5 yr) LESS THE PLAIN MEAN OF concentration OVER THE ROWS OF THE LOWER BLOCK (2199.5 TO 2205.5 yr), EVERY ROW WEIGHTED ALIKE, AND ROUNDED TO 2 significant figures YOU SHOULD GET 3.6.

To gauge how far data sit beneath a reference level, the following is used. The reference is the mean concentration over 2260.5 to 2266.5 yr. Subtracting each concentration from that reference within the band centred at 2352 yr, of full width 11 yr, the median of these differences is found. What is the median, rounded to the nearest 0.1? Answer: -4.5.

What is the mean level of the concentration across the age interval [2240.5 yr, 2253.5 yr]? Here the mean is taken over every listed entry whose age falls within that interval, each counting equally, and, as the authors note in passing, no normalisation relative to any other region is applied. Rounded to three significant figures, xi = 27.1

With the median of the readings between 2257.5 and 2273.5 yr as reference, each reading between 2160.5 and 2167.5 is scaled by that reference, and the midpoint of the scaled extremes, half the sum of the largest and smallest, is 0.87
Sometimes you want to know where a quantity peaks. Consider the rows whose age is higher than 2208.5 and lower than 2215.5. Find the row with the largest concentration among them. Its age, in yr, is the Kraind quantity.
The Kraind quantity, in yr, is 2209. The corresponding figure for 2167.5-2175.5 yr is 2169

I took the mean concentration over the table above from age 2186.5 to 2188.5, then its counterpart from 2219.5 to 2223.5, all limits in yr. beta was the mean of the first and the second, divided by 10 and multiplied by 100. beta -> 278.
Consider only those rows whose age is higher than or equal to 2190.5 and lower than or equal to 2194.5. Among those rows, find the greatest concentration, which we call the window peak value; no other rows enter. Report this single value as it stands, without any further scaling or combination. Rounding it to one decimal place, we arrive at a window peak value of 29.6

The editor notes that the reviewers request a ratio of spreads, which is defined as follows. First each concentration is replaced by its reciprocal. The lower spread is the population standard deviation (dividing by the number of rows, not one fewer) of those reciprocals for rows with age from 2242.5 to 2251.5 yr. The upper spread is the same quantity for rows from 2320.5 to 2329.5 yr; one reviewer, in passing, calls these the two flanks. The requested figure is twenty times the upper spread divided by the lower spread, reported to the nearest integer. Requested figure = 31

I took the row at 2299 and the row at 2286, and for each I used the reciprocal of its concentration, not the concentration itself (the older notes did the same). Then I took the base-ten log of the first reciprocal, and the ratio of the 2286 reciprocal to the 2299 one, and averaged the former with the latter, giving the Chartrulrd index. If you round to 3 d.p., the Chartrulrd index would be 0.124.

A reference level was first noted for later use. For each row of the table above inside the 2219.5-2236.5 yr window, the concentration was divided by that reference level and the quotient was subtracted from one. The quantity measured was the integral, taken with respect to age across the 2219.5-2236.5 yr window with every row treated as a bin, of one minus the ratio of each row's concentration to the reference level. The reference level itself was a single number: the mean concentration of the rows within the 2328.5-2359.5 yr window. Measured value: 2.5 yr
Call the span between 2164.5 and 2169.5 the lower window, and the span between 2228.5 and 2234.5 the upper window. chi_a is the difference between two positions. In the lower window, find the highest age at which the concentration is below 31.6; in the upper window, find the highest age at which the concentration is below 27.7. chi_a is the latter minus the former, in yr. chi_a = 65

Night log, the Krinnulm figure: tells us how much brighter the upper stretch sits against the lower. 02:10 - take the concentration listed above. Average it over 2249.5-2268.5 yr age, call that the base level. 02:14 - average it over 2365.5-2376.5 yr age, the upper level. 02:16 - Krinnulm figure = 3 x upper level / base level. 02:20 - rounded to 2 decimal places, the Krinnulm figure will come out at 3.55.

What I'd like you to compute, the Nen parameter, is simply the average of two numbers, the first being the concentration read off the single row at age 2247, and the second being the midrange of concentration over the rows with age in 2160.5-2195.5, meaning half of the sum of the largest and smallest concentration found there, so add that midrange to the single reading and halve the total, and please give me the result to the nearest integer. 26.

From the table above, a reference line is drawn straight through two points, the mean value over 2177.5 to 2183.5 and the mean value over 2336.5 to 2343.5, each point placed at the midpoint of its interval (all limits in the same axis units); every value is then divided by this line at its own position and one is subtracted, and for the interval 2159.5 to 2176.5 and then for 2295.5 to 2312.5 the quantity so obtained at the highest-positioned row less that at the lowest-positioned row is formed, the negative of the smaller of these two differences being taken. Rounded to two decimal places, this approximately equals -0.22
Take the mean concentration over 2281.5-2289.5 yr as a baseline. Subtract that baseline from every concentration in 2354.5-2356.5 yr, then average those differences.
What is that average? 15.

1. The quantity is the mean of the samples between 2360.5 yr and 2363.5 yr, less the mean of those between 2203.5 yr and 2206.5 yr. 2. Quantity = 5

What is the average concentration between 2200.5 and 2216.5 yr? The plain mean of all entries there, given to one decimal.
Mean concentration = 27.9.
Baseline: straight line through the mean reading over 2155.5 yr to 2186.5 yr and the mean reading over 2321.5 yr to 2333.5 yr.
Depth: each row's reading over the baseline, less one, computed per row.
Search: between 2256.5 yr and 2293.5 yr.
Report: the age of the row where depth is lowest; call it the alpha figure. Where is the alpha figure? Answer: 2286 yr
